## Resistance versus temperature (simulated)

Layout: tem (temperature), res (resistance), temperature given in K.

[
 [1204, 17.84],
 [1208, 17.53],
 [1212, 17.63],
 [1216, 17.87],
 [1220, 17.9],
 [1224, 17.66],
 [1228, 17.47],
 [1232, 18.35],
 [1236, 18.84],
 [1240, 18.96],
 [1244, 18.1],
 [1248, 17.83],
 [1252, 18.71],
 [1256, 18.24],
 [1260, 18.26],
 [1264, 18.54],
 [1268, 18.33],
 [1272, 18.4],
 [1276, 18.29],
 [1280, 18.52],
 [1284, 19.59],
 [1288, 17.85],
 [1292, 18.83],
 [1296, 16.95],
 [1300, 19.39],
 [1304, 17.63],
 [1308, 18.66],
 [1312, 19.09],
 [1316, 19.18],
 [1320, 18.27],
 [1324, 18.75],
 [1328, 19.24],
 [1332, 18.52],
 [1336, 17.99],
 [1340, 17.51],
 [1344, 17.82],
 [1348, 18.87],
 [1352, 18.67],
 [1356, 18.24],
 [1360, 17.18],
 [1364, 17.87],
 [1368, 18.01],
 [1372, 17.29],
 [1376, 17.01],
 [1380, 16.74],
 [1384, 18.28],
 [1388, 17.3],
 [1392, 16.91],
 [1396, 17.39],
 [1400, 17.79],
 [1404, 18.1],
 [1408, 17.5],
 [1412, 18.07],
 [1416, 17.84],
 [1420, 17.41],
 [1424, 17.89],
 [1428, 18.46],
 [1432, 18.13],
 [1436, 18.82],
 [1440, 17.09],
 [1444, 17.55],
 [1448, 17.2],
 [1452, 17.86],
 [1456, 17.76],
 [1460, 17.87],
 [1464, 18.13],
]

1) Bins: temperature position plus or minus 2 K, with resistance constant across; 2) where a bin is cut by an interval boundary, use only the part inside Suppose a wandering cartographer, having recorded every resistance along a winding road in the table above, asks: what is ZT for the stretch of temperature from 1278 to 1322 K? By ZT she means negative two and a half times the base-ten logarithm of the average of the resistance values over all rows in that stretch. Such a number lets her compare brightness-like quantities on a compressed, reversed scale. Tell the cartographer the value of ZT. -3.17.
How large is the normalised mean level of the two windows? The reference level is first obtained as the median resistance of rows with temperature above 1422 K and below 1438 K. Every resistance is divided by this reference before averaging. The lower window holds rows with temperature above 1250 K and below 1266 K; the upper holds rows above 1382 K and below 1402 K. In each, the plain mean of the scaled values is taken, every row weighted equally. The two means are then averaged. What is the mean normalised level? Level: 0.983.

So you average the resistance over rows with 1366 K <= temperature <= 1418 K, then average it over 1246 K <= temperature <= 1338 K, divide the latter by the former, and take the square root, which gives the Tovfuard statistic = 1.03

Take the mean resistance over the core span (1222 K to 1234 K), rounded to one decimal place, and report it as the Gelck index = 17.8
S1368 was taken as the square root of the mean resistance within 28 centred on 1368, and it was 4.18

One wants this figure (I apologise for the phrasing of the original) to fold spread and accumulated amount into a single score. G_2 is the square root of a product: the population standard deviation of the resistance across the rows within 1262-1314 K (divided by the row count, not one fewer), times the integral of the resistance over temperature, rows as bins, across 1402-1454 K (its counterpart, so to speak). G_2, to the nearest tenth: 25.2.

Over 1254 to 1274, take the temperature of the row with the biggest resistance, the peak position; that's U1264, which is 1264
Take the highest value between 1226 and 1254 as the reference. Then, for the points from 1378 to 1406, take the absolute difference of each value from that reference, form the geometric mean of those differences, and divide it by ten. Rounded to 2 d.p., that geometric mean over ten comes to 0.13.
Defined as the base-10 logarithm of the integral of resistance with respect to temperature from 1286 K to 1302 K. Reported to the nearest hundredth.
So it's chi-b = 2.47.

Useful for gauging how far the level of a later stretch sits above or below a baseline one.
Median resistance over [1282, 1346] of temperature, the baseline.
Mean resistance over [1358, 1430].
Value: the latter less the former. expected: -1.0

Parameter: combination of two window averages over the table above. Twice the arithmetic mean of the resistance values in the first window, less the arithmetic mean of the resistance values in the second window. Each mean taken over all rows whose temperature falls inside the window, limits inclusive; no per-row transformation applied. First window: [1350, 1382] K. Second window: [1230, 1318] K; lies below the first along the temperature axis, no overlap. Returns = 16.8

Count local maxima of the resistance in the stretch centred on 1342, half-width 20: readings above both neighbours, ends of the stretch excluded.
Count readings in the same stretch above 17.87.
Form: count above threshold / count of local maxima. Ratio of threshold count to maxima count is 3.5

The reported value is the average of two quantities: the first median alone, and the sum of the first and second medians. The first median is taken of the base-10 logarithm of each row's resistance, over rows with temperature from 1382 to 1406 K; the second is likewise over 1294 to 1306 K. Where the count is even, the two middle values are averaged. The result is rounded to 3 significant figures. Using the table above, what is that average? 1.87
